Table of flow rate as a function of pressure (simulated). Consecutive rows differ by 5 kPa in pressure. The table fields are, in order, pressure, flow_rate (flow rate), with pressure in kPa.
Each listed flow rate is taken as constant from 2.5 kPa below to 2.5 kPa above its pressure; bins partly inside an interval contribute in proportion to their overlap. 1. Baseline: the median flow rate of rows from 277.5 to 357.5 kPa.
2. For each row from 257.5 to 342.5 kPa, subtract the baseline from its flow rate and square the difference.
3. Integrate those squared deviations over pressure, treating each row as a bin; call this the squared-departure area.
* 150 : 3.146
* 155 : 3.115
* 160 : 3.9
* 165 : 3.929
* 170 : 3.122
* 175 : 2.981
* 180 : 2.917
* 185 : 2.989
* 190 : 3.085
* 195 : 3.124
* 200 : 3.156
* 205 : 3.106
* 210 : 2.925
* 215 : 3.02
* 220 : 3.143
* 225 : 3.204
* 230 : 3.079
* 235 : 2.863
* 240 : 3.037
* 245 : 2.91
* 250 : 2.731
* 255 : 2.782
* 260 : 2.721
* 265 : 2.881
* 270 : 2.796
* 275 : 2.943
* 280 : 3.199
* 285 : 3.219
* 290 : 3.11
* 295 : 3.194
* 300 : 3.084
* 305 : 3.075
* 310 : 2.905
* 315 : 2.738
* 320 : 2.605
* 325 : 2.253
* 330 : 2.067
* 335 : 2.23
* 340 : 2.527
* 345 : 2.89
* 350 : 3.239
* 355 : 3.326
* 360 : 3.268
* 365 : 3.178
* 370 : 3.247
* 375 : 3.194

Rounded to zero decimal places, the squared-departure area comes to 13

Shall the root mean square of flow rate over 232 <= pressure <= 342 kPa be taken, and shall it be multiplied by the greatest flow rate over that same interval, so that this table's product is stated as 9.1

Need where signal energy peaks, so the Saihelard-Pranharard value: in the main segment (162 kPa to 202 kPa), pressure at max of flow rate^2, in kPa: 165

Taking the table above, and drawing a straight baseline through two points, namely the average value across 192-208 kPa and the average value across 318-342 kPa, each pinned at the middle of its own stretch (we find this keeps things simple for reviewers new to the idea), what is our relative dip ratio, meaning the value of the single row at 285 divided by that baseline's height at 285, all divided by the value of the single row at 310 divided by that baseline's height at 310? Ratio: 1.04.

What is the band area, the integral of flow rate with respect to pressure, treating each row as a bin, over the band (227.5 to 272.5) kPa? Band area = 129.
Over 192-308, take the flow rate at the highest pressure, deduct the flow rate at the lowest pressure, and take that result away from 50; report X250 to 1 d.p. 50.0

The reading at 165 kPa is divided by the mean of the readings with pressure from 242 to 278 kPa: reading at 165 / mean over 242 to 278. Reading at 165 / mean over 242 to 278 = 1.39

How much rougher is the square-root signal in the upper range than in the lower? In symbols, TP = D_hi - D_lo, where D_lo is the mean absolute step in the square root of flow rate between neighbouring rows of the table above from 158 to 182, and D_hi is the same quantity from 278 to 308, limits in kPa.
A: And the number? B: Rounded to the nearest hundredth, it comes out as -0.05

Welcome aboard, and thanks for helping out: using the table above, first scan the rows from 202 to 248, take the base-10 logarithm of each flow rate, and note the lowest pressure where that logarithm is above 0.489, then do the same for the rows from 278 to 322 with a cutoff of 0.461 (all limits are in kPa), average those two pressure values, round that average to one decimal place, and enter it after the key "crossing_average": 242.5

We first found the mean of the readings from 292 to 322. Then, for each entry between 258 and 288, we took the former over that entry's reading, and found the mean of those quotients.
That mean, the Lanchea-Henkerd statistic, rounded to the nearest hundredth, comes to 1.00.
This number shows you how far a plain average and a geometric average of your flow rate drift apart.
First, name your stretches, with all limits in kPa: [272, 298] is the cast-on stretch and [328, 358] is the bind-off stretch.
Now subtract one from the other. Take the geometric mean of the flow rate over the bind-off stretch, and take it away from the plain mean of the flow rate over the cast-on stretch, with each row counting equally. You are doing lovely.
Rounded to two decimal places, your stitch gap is 0.46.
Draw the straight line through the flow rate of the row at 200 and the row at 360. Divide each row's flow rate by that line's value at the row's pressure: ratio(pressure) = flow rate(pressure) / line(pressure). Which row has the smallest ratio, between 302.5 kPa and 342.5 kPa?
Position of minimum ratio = 330 kPa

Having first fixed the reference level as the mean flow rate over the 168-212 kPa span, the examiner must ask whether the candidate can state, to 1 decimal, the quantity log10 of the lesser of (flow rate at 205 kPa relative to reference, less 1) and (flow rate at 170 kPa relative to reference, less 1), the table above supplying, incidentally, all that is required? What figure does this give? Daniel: -1.7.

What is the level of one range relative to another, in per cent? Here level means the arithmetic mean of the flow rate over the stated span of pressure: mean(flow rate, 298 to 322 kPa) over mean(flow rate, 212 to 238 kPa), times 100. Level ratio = 94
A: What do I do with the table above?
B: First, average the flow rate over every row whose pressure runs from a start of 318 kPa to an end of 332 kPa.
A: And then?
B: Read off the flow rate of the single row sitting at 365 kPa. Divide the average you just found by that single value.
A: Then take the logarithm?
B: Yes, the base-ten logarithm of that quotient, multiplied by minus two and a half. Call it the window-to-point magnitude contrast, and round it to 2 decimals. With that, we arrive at 0.35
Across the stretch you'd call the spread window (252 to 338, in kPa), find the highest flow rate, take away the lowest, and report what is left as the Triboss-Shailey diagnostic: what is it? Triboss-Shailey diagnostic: 1.15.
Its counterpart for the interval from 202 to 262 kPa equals 0.48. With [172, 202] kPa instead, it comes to 0.24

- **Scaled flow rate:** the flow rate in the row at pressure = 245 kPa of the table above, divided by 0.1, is 29.1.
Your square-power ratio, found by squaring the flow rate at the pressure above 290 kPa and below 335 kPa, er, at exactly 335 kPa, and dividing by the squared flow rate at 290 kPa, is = 0.51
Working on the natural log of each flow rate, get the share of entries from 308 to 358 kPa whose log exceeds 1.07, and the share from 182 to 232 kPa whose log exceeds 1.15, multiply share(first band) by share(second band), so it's 0.02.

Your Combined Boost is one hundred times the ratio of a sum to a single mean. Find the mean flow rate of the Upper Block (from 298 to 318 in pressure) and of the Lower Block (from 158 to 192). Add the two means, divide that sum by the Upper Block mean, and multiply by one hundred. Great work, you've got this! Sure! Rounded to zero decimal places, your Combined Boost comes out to 211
